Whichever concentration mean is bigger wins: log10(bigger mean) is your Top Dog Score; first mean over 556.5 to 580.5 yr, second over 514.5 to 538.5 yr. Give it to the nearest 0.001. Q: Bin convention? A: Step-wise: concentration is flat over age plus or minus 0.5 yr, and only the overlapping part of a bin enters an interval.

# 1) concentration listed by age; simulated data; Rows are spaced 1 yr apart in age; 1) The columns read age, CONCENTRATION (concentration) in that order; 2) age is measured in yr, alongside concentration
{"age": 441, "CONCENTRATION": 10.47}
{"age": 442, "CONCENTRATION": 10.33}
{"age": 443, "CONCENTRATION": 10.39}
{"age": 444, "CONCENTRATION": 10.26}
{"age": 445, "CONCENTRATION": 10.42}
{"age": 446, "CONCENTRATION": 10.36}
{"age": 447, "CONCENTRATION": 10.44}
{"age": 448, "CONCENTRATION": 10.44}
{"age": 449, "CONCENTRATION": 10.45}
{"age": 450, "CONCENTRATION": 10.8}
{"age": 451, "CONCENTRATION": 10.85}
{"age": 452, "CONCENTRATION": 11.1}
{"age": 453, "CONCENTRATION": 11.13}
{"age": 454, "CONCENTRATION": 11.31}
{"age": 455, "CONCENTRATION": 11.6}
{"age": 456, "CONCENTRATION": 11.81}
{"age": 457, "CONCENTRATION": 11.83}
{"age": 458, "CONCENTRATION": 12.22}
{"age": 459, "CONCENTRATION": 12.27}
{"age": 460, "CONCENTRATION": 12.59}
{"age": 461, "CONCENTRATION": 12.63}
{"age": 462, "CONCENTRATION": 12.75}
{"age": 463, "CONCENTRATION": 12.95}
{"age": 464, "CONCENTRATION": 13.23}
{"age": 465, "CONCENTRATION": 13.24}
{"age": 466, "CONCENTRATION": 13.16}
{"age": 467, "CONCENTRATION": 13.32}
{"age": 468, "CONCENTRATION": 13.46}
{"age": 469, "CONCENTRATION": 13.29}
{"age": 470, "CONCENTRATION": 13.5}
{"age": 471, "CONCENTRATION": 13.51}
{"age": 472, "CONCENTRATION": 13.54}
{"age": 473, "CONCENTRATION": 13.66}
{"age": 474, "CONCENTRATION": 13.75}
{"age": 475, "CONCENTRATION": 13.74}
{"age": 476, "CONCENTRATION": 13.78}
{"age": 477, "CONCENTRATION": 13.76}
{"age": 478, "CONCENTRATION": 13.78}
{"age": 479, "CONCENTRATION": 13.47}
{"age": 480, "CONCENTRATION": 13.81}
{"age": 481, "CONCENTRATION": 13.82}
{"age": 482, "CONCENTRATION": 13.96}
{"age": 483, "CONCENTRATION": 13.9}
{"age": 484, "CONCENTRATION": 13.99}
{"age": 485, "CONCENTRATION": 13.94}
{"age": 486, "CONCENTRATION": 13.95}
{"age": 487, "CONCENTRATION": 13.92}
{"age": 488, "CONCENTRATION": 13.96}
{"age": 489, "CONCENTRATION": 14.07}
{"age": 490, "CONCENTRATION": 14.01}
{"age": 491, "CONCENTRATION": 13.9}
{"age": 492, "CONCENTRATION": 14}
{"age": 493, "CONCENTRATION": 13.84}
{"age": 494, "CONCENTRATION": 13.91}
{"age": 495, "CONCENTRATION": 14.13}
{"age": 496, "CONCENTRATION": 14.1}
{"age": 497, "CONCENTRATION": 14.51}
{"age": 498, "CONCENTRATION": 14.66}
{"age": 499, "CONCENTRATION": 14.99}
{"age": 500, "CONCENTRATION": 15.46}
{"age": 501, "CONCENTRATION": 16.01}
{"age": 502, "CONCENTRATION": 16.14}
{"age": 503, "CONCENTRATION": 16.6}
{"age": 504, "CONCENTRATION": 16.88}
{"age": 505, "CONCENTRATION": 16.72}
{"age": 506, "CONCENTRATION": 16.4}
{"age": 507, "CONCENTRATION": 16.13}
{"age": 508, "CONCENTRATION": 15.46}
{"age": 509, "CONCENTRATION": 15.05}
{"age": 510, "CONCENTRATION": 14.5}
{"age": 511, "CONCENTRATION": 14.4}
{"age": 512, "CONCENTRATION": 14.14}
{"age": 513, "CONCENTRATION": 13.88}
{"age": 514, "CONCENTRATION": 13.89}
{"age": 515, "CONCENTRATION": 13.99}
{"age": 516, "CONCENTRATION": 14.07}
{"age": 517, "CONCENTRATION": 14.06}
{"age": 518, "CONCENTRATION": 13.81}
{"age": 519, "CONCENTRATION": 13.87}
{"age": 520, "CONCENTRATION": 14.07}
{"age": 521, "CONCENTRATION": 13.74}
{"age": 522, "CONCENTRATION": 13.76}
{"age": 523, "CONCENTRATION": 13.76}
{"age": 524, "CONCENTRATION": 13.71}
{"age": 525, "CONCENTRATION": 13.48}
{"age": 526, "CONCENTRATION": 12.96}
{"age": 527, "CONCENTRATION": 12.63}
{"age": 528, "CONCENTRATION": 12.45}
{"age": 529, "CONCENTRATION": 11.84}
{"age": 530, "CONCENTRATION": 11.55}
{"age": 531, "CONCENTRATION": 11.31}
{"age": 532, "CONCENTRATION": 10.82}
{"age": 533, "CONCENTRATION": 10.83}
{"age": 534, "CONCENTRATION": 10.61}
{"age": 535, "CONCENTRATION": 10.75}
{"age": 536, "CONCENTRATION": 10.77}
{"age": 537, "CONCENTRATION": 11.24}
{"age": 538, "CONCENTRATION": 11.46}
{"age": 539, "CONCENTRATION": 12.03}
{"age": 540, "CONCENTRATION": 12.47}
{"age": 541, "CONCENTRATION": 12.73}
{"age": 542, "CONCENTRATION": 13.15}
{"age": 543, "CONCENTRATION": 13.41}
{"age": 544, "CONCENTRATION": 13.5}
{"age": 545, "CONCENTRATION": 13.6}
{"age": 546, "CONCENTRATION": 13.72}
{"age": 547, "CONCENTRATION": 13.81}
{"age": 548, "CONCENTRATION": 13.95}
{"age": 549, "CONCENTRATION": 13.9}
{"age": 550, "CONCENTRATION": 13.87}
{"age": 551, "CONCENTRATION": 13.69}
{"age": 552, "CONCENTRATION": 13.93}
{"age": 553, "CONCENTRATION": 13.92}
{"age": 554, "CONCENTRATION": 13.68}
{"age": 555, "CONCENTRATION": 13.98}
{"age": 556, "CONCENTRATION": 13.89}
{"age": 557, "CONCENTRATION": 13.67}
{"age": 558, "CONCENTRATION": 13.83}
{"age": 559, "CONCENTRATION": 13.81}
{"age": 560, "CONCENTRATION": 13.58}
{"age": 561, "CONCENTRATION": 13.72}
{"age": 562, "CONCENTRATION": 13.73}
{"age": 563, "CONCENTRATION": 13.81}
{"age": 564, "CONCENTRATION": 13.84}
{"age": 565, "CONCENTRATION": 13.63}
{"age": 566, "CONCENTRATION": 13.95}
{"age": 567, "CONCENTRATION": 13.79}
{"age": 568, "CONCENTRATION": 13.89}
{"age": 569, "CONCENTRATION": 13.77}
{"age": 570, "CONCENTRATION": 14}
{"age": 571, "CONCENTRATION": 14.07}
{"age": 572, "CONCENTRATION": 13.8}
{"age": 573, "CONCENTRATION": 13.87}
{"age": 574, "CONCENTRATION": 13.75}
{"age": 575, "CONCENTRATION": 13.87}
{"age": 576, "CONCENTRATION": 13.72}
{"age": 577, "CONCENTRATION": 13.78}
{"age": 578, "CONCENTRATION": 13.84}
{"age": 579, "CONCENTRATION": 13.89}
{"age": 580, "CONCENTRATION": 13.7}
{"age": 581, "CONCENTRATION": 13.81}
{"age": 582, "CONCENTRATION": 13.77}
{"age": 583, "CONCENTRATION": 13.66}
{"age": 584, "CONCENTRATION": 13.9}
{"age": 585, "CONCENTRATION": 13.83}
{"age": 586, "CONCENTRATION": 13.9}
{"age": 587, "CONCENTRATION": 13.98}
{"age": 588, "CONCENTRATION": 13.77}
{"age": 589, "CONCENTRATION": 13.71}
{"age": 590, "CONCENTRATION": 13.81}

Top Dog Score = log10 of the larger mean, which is 1.140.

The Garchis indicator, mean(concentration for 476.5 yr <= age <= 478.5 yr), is 13.8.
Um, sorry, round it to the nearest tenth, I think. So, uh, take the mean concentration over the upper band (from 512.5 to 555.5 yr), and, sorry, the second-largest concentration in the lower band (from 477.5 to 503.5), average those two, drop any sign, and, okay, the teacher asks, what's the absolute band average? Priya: 14.6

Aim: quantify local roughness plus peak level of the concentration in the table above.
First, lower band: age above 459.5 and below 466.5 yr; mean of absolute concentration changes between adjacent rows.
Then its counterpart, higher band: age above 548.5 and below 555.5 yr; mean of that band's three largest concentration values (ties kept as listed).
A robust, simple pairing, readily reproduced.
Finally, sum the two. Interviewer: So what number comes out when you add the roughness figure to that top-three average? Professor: 14.1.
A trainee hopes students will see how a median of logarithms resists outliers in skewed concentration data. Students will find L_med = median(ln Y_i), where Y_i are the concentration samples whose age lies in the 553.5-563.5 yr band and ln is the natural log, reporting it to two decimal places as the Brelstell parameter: 2.62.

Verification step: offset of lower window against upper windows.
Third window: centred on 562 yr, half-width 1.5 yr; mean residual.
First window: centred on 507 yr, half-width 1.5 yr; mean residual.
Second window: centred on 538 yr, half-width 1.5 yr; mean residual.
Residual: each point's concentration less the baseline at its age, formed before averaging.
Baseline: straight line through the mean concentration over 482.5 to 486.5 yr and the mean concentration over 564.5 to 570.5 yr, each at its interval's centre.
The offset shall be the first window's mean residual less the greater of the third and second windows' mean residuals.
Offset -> 2.2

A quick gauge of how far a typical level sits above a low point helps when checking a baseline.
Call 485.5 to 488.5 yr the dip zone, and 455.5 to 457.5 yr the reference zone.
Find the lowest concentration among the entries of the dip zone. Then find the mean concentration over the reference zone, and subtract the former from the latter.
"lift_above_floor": -2.1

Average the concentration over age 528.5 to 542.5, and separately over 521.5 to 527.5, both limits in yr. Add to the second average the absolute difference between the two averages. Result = 15.2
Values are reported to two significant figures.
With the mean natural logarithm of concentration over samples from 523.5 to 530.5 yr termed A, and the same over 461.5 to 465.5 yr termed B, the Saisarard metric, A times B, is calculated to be 6.5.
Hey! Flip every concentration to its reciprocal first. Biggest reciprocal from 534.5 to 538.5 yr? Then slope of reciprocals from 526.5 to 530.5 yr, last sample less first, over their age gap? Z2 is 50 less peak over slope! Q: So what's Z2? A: 12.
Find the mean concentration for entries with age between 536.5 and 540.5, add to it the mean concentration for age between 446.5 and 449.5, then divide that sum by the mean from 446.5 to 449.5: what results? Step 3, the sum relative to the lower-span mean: 2.13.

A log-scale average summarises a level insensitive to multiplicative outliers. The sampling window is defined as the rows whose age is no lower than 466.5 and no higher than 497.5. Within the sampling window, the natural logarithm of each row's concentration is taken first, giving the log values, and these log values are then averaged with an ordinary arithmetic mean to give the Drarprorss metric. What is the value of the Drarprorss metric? 2.63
